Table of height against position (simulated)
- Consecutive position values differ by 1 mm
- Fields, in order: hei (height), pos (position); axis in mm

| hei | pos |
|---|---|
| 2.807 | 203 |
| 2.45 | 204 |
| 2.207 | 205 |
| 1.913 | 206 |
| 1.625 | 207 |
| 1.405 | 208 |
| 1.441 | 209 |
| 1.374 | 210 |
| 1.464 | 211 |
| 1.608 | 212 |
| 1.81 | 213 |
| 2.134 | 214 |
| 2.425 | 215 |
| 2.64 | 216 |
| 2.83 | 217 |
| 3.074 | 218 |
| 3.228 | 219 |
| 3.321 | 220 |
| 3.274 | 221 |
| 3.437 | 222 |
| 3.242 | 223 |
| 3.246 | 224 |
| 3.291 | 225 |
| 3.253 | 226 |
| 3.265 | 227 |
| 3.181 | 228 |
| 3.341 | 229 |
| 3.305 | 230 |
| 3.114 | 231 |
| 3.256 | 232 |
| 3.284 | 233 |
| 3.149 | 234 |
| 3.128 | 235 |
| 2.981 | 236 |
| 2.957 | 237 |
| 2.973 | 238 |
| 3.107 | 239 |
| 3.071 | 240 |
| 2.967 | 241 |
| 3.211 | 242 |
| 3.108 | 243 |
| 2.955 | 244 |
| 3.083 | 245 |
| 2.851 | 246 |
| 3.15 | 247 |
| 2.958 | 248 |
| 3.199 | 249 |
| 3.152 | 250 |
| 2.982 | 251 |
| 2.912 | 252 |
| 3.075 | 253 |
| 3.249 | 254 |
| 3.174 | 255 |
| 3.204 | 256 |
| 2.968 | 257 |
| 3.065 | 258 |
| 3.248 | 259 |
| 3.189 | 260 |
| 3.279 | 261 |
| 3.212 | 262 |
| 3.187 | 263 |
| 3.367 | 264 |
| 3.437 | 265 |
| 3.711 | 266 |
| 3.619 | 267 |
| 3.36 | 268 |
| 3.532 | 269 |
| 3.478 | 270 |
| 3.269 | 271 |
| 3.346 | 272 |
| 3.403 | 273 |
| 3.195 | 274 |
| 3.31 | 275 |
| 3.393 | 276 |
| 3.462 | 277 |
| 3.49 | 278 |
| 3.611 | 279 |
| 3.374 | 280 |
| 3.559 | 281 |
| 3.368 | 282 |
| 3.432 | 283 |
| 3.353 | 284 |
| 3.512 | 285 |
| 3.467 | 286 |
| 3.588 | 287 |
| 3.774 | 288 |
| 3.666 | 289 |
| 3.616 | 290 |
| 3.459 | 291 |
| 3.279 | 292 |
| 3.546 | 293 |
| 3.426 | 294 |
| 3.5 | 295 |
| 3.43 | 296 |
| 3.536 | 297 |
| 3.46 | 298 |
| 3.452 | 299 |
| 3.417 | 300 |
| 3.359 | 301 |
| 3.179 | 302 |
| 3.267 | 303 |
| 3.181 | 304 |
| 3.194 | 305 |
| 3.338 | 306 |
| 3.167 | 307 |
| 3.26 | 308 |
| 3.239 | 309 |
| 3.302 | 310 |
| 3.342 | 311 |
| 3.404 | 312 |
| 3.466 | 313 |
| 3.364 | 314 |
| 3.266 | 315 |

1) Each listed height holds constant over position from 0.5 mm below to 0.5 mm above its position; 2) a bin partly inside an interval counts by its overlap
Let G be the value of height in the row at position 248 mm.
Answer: 2.958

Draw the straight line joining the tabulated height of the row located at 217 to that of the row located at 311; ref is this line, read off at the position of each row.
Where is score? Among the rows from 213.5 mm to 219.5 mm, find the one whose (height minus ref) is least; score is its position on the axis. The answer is 214 mm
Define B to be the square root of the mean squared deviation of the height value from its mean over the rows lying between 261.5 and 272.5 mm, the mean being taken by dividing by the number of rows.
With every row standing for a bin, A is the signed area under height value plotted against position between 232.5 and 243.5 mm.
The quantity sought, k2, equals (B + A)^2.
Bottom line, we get 1162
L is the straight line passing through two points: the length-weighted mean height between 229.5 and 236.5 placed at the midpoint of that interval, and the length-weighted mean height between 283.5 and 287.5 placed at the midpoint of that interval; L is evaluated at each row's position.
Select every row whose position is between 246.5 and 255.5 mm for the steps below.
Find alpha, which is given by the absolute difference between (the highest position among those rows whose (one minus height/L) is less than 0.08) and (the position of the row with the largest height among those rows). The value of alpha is 1 mm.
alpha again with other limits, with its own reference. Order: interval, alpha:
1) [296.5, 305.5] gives 4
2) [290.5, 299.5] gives 6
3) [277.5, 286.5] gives 7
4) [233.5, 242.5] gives 0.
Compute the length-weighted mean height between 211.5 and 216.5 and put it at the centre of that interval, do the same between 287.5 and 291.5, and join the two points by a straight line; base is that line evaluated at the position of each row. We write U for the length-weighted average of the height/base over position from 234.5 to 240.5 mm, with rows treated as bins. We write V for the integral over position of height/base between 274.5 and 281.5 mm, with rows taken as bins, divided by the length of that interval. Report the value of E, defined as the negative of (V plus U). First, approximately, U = 1.2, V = 1.02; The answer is -2.2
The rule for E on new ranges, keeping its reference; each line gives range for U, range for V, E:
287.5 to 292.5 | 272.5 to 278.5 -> -2.0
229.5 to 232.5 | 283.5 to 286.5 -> -2.3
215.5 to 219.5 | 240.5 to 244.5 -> -2.5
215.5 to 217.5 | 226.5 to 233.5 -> -2.6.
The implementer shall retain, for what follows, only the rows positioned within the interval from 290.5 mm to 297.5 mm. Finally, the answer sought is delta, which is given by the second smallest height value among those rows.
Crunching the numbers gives 3.426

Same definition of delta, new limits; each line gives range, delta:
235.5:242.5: 2.967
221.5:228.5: 3.242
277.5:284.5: 3.368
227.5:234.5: 3.149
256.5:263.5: 3.065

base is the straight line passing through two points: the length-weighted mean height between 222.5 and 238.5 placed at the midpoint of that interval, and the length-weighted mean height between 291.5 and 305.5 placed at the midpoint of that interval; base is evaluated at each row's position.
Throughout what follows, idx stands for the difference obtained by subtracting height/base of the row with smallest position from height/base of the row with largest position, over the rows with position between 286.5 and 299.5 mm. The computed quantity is -0.051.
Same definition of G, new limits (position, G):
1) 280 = 3.374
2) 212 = 1.608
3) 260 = 3.189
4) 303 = 3.267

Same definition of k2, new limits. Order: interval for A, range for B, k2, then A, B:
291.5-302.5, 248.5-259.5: 1421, 37.6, 0.11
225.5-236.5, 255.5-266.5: 1256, 35.3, 0.19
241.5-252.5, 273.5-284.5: 1134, 33.6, 0.11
